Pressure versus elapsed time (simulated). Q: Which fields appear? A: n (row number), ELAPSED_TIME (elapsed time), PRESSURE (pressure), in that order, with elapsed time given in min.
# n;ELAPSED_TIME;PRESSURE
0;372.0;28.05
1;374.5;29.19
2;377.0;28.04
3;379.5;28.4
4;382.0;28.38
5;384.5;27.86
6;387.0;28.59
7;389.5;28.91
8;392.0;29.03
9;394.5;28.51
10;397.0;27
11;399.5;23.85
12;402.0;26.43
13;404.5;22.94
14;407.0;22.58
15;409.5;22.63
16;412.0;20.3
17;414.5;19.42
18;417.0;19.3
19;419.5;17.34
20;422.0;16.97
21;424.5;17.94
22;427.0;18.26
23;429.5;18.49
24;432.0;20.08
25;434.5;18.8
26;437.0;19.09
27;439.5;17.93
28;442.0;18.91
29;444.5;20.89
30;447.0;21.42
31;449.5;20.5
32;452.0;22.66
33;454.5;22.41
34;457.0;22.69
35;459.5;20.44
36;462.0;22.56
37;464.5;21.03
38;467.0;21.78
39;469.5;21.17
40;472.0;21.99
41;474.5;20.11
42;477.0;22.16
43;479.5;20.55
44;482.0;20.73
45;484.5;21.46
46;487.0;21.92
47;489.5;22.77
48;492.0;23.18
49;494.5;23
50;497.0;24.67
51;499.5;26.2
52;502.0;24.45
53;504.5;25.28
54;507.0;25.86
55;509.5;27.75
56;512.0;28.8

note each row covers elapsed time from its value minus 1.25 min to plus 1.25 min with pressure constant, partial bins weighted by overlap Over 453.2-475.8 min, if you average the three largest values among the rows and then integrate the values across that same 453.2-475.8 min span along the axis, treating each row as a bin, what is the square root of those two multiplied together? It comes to 105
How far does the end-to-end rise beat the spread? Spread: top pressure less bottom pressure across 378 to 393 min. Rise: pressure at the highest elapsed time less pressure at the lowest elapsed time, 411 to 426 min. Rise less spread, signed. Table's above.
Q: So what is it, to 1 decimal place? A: -3.5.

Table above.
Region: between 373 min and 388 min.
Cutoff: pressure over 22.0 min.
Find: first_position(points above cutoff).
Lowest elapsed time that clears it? 374.5 min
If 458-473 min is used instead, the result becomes 462.0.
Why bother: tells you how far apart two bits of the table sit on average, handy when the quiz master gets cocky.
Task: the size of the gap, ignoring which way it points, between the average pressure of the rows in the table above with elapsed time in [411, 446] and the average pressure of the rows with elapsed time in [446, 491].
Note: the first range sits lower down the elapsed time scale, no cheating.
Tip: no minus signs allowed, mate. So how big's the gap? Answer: 2.7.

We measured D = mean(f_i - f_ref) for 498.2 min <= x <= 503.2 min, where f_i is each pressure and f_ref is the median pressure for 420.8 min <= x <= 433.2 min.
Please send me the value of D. 7.1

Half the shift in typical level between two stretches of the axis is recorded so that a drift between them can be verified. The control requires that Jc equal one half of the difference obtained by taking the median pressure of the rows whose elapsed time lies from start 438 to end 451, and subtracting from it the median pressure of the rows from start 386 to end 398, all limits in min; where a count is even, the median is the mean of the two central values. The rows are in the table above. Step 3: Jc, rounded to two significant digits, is -4.0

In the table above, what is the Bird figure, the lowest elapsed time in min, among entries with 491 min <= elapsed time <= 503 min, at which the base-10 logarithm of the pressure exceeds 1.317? 492.0 min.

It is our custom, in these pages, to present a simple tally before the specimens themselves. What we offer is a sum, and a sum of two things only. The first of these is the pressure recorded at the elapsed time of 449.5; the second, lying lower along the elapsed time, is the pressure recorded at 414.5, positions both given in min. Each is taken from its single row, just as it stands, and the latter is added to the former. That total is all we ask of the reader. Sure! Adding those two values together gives 39.9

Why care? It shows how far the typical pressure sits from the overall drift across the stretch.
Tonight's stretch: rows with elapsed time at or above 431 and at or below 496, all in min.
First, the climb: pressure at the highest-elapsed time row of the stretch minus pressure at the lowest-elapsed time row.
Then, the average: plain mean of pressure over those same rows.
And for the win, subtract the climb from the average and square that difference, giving 333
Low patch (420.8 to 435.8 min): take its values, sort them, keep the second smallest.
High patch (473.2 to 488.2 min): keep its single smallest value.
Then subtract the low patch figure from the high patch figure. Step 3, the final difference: 2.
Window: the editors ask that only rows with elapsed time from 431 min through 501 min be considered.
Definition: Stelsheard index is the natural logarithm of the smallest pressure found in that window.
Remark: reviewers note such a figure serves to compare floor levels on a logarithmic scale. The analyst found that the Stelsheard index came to 2.89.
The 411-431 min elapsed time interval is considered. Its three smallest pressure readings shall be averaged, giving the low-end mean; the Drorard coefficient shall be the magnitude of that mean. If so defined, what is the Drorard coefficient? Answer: 17.4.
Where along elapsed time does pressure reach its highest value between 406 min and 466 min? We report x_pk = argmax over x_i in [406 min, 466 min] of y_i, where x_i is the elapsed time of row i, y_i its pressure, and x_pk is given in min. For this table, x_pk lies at 457.0 min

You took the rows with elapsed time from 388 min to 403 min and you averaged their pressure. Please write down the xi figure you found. 27.3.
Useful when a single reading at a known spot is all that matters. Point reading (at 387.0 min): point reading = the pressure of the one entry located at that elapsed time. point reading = 28.59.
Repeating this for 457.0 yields 22.69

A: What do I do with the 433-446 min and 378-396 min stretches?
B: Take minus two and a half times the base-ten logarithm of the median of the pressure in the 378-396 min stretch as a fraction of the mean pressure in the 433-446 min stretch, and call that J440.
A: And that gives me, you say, -0.43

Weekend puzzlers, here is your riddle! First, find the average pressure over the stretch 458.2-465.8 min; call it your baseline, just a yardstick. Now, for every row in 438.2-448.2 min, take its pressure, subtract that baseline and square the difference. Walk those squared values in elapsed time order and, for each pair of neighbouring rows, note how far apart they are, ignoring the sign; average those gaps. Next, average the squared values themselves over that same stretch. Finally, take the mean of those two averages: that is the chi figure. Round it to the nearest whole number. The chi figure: 4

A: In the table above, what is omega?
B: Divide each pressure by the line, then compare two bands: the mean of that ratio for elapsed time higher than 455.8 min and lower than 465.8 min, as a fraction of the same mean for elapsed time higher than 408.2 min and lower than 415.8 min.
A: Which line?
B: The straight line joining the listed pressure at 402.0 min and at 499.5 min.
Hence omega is 1.05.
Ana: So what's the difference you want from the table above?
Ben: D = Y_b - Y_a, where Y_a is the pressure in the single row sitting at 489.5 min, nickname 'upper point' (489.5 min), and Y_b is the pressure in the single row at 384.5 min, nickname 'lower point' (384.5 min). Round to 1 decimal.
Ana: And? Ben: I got 5.1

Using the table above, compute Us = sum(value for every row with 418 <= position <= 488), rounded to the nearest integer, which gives 570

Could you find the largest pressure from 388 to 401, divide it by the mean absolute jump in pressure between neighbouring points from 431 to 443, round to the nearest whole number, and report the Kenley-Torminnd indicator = 31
